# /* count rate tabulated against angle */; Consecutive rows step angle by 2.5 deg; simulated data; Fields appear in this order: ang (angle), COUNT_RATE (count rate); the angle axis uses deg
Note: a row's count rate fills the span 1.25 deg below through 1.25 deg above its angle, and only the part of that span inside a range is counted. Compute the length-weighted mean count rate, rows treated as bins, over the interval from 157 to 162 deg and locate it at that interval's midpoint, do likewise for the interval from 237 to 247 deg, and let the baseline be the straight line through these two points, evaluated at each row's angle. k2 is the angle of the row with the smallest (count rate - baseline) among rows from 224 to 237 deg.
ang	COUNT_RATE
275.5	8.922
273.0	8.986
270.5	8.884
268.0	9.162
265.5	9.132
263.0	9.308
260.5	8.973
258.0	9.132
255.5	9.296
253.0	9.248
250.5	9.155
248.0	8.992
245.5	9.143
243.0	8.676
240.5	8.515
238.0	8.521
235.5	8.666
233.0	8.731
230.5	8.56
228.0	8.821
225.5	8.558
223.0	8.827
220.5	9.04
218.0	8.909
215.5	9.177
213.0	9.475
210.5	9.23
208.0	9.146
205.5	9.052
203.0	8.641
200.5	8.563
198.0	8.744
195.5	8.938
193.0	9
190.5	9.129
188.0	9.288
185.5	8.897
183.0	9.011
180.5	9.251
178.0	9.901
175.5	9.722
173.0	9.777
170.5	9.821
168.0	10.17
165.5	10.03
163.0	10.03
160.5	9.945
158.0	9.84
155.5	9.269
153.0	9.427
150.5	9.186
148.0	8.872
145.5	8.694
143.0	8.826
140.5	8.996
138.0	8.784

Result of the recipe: 225.5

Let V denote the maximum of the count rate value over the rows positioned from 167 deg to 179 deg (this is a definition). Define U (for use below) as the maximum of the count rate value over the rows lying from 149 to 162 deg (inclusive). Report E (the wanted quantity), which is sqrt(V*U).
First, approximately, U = 9.945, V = 10.17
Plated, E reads 10.1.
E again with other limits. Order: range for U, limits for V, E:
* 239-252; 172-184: 9.5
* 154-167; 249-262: 9.7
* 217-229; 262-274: 9.2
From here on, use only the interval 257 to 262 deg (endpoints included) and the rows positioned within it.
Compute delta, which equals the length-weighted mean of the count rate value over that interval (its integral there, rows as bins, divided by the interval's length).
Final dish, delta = 9.06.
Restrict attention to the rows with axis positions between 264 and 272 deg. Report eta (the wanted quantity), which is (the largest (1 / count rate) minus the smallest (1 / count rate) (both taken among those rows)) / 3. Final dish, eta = 0.0011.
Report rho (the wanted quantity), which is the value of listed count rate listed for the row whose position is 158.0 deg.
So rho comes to 9.84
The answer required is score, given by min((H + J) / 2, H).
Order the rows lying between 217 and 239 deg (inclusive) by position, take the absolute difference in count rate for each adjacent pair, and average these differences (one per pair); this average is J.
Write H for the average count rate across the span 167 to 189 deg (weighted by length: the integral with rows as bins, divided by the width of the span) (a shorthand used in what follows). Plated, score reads 4.9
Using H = 9.5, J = 0.19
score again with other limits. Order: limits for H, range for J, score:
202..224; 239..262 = 4.6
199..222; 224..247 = 4.6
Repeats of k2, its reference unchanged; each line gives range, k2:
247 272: 248.0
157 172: 158.0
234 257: 238.0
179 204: 200.5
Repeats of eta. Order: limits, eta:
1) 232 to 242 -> 0.0010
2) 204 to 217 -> 0.0016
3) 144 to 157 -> 0.0030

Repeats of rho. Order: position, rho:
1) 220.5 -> 9.04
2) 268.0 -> 9.162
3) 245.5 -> 9.143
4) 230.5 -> 8.56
